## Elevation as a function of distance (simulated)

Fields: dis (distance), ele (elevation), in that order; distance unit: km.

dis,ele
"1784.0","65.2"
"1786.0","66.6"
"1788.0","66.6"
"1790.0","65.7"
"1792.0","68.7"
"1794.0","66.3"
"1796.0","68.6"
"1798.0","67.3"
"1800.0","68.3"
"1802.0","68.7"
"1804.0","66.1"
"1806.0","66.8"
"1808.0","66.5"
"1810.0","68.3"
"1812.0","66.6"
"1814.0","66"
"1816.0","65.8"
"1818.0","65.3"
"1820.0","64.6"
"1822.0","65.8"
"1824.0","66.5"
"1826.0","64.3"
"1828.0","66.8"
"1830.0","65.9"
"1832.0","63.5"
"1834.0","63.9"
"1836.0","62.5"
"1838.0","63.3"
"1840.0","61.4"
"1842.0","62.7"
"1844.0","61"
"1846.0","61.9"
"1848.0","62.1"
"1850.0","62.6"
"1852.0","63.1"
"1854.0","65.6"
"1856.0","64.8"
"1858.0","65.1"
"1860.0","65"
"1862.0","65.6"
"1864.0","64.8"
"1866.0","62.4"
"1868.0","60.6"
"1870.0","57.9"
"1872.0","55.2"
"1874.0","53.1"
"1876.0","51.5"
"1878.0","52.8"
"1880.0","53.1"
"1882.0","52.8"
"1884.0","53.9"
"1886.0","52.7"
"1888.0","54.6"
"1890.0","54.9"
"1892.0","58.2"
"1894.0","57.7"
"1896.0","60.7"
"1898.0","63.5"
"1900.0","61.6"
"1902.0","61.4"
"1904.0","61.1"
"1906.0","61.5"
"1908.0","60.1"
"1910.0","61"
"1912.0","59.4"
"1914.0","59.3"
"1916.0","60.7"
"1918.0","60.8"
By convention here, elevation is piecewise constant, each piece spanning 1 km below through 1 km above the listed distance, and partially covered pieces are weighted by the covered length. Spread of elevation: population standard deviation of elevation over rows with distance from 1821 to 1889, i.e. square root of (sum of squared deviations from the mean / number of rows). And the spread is 4.9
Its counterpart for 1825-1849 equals 1.7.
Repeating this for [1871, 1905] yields 3.8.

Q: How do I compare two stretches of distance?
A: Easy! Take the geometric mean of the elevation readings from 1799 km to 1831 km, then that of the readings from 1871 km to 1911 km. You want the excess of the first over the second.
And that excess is 9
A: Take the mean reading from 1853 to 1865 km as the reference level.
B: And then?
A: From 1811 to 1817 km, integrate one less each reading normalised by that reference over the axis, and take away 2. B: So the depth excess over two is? -2.1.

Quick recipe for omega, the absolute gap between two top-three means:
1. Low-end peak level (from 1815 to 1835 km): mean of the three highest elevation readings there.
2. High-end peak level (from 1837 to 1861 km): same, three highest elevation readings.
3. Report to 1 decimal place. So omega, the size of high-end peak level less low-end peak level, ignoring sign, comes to 1.2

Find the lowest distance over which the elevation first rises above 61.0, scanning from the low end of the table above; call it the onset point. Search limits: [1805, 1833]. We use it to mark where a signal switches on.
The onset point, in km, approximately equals 1806.0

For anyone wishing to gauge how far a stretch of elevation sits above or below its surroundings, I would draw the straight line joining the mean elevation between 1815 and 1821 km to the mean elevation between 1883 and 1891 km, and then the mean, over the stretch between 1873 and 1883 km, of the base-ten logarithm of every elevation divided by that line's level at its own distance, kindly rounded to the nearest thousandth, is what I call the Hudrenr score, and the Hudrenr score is -0.023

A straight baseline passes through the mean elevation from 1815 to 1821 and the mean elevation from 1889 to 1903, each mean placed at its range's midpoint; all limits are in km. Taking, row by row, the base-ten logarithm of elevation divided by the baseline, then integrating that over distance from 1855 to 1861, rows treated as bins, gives 0.10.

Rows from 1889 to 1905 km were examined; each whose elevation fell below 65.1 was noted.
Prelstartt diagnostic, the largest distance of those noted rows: 1904.0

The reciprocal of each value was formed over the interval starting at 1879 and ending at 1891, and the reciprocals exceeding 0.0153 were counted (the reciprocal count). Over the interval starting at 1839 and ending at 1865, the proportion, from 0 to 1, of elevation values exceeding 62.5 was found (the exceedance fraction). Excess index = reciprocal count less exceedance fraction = 5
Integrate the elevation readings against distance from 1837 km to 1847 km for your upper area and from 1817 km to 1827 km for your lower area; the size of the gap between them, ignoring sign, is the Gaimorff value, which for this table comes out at 32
